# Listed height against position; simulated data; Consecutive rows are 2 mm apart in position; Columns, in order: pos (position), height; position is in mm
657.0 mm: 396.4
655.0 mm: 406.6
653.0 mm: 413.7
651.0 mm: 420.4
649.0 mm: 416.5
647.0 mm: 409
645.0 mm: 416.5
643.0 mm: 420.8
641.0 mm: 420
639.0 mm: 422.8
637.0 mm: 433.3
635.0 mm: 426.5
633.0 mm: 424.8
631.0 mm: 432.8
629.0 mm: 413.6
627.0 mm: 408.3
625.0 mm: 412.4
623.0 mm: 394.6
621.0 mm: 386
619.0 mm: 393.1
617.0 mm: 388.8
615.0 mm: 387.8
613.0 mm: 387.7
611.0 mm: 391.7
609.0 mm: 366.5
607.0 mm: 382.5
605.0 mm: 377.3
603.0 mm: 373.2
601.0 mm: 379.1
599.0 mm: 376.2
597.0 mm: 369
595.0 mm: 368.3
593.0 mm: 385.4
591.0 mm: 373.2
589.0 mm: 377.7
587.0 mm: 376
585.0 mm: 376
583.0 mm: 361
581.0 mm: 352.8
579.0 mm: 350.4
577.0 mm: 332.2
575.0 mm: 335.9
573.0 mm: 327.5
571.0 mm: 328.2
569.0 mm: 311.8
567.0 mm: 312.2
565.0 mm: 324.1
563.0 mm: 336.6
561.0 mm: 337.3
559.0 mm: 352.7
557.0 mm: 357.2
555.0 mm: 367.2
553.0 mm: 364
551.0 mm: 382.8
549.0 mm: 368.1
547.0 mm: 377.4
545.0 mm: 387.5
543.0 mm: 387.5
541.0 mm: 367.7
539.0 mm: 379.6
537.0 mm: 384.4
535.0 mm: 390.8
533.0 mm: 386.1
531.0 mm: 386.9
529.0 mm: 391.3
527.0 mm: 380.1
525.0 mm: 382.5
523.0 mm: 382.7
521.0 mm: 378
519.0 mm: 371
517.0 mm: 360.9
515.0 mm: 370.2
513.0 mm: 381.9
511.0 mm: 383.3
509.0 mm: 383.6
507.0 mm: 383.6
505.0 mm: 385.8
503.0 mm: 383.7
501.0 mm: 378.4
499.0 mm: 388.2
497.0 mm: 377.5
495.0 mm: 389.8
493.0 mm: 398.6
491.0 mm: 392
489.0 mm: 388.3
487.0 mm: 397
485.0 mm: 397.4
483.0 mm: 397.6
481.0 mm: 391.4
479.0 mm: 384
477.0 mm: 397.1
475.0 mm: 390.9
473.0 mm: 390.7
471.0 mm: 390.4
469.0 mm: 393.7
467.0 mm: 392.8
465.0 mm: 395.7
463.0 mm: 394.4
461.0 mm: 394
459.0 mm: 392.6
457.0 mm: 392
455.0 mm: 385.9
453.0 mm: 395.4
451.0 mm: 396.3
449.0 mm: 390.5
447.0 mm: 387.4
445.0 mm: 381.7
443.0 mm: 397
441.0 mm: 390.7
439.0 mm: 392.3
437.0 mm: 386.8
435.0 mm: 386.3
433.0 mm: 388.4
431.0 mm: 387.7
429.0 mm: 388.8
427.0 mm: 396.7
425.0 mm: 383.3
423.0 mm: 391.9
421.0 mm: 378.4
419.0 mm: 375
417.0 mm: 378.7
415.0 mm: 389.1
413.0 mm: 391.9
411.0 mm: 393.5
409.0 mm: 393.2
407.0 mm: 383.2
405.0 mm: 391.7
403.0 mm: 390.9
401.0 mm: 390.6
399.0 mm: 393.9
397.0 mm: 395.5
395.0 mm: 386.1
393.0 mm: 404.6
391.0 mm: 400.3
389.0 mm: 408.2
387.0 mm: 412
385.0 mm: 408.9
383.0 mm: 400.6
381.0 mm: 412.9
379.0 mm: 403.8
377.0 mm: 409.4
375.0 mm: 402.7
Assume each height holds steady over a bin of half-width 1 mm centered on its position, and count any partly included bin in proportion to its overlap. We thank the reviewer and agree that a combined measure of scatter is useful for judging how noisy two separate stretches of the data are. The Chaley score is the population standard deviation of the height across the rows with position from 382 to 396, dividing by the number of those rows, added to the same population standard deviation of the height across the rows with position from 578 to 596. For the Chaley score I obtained 19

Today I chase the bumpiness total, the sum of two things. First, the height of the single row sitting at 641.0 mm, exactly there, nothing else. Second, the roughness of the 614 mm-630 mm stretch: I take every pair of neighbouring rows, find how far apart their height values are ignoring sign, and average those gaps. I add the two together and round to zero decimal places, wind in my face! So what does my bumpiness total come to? 427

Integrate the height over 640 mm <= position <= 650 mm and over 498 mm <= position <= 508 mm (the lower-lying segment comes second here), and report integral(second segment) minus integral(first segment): -326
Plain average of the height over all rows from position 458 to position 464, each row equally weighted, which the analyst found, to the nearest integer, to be 394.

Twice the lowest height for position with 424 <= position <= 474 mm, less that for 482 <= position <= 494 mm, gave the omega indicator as 375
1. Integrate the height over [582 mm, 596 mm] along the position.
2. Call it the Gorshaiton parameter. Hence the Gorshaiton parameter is 5235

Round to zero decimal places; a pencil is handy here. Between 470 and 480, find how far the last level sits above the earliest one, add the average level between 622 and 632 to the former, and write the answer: 406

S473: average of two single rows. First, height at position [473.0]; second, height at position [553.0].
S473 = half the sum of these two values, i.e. 377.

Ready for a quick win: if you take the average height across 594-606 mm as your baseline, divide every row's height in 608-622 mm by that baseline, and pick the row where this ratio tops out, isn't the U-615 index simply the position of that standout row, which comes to 619.0 mm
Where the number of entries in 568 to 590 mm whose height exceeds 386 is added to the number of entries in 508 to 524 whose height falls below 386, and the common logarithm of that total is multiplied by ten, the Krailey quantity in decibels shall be 9.0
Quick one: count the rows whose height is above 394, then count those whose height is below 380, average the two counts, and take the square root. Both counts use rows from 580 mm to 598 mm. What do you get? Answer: 2.00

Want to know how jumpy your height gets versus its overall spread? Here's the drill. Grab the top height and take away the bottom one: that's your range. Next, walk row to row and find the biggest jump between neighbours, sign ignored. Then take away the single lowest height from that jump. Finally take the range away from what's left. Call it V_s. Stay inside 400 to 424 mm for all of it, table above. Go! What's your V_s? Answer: -380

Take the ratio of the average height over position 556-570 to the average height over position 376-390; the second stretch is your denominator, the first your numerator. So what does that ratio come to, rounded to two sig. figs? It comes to 0.82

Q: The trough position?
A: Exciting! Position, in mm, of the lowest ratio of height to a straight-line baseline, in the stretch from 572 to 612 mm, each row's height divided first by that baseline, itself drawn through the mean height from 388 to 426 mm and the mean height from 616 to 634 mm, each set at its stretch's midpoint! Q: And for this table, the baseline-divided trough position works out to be 573.0 mm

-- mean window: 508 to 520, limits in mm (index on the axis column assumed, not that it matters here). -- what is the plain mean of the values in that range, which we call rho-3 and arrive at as 375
